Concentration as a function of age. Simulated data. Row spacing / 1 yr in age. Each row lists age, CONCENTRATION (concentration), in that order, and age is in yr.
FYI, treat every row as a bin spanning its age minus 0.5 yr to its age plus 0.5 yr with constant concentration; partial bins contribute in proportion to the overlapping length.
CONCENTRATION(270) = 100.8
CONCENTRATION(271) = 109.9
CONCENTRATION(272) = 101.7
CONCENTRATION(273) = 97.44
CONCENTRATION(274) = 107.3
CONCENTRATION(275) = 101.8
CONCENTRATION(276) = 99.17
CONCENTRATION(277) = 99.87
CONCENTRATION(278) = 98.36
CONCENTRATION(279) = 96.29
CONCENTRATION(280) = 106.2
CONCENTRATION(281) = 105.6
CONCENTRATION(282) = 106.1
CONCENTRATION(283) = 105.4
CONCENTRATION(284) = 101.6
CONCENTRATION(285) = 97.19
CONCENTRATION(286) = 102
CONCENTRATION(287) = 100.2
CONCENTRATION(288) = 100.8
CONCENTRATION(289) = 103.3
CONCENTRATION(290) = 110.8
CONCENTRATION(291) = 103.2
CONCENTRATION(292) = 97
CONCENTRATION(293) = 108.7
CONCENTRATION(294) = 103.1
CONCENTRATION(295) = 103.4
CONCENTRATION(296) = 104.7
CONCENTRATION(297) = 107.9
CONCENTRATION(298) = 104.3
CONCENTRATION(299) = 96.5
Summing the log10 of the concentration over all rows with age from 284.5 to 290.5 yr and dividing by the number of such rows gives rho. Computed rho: 2.01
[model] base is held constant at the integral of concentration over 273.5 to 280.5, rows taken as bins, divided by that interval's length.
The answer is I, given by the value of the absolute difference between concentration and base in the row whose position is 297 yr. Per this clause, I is 6.6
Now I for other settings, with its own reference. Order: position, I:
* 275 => 0.5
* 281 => 4.3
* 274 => 6.0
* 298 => 3.0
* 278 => 2.9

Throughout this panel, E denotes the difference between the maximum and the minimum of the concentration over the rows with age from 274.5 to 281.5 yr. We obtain 9.9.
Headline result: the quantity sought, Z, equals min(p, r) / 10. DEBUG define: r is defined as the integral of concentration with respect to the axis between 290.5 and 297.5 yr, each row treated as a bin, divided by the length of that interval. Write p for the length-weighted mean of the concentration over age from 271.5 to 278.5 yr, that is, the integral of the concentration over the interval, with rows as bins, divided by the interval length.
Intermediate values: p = 100.8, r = 104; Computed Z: 10.1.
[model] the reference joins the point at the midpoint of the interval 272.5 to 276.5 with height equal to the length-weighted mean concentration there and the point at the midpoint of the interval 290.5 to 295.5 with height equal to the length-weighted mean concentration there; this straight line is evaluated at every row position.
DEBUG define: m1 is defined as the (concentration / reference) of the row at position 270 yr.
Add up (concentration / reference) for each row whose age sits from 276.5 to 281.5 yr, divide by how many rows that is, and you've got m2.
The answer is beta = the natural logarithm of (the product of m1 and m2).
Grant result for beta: -0.008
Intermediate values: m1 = 1.00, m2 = 0.994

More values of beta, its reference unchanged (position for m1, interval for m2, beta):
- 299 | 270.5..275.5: -0.048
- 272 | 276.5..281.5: -0.001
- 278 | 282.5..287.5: -0.044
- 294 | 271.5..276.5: 0.000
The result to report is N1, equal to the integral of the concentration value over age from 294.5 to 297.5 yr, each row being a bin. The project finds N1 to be 316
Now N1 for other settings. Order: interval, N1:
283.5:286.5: 301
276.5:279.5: 295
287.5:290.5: 315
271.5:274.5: 306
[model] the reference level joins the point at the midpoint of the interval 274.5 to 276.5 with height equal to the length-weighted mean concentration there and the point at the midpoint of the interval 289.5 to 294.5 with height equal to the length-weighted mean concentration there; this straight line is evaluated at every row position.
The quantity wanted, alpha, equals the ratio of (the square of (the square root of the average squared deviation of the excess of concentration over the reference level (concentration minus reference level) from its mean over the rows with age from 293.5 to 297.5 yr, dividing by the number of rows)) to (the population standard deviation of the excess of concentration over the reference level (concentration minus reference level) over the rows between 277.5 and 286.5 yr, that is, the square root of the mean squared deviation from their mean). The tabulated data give 0.7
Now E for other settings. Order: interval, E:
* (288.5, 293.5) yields 13.8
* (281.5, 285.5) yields 8.9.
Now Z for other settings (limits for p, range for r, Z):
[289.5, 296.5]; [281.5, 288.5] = 10.2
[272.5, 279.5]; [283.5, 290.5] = 10.0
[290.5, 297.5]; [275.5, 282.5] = 10.2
